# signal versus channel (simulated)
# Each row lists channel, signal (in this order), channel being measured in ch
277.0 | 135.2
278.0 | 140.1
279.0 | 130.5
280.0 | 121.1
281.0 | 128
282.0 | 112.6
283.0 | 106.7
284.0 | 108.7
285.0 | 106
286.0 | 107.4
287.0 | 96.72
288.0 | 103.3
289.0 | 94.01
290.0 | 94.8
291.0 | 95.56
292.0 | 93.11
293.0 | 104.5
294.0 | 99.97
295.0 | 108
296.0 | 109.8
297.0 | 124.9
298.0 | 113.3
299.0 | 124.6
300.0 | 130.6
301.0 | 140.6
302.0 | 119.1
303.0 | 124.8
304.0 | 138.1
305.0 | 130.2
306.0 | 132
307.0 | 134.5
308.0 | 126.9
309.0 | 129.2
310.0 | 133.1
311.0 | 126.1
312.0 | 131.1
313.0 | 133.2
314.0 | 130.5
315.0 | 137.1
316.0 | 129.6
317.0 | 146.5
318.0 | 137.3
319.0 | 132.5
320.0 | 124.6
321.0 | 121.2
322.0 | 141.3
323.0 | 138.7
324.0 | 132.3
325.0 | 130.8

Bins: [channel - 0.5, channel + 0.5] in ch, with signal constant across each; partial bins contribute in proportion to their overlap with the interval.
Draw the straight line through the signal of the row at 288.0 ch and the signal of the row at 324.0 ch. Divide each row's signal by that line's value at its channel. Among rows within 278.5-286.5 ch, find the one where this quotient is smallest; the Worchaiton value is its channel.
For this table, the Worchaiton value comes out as 285.0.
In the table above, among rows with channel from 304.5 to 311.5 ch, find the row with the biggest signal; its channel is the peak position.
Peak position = 307.0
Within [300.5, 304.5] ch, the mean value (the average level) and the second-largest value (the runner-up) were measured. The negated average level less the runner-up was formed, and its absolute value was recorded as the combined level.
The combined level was 269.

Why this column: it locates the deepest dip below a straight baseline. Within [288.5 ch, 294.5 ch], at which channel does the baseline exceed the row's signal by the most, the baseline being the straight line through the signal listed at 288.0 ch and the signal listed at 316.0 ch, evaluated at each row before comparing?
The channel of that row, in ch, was 292.0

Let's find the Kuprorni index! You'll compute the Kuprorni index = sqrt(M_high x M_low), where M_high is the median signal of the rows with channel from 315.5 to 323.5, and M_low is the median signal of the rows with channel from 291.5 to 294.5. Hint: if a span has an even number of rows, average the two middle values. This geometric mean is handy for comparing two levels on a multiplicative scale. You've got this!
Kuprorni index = 116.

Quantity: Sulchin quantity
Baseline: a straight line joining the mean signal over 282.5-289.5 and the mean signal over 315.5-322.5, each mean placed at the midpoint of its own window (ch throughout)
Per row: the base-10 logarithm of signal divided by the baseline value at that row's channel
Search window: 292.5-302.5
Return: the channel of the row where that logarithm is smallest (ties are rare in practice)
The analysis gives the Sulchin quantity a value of 294.0 ch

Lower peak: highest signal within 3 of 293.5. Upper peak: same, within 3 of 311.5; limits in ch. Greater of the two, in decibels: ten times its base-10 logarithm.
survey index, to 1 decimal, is 21.2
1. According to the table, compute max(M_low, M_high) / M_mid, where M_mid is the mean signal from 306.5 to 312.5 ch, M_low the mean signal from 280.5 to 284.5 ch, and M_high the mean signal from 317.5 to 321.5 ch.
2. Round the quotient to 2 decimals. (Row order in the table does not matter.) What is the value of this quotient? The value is 0.99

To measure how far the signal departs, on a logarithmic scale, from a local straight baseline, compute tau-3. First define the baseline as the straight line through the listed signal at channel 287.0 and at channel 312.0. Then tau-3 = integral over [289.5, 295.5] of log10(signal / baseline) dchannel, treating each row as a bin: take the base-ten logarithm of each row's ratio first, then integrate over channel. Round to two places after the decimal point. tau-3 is -0.13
